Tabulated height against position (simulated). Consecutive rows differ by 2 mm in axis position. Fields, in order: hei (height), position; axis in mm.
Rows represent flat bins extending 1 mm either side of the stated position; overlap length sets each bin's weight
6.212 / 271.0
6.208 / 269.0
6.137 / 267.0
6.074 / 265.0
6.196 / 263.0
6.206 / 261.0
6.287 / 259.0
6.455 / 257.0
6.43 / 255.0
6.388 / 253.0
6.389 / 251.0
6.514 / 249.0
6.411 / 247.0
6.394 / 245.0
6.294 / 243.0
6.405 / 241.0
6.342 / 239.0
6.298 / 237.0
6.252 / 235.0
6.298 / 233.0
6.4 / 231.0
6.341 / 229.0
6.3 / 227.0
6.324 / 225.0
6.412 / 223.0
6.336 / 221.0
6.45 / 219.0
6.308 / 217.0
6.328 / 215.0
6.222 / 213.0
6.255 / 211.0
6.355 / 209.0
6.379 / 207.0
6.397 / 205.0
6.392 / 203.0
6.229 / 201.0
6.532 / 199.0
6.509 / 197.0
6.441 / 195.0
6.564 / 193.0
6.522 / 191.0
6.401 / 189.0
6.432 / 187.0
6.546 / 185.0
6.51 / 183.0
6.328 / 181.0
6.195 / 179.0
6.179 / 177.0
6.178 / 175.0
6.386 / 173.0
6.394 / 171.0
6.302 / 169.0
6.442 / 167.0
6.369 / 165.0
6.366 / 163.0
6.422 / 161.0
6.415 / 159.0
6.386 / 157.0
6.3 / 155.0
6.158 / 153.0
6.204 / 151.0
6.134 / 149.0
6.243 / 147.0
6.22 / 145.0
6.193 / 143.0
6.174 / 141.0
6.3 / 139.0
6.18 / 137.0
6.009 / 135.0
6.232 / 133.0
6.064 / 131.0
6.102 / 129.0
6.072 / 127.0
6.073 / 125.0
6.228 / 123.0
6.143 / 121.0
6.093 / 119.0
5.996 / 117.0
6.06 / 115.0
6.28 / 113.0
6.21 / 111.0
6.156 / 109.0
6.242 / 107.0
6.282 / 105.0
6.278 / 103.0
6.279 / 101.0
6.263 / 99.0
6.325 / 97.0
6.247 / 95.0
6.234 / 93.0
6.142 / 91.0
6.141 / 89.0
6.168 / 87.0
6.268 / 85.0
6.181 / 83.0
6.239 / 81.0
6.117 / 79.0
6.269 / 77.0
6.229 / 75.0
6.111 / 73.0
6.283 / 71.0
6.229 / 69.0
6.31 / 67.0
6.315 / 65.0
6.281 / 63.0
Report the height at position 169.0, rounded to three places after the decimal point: 6.302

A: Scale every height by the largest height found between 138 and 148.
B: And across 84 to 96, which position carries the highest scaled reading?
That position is 85.0 mm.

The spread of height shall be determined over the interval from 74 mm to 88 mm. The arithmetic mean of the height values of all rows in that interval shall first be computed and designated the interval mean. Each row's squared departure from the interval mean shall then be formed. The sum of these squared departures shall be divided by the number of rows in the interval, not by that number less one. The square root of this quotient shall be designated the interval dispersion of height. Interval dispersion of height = 0.053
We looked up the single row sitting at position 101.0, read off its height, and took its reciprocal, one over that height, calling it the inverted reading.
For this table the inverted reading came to 0.159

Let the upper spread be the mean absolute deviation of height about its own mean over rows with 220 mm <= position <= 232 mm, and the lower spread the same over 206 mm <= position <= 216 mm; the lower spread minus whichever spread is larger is 0.000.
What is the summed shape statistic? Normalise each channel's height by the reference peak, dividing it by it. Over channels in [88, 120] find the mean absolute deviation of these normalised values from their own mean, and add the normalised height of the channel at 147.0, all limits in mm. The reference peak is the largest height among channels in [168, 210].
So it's 0.96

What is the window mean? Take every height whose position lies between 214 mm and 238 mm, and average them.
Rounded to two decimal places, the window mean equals 6.34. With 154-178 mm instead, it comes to 6.34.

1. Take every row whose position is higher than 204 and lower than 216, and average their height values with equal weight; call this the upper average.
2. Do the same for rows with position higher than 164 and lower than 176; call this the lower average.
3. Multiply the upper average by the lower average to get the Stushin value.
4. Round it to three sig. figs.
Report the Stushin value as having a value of 40.1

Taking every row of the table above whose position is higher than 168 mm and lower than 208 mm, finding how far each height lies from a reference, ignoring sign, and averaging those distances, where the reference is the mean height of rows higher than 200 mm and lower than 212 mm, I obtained 0.116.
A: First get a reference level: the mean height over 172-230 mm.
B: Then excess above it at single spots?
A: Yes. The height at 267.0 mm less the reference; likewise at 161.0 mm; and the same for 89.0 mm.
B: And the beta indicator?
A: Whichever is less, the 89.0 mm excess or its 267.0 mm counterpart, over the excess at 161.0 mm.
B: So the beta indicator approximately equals -4.6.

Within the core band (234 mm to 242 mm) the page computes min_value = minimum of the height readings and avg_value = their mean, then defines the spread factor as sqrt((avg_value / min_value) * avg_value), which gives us 2.53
